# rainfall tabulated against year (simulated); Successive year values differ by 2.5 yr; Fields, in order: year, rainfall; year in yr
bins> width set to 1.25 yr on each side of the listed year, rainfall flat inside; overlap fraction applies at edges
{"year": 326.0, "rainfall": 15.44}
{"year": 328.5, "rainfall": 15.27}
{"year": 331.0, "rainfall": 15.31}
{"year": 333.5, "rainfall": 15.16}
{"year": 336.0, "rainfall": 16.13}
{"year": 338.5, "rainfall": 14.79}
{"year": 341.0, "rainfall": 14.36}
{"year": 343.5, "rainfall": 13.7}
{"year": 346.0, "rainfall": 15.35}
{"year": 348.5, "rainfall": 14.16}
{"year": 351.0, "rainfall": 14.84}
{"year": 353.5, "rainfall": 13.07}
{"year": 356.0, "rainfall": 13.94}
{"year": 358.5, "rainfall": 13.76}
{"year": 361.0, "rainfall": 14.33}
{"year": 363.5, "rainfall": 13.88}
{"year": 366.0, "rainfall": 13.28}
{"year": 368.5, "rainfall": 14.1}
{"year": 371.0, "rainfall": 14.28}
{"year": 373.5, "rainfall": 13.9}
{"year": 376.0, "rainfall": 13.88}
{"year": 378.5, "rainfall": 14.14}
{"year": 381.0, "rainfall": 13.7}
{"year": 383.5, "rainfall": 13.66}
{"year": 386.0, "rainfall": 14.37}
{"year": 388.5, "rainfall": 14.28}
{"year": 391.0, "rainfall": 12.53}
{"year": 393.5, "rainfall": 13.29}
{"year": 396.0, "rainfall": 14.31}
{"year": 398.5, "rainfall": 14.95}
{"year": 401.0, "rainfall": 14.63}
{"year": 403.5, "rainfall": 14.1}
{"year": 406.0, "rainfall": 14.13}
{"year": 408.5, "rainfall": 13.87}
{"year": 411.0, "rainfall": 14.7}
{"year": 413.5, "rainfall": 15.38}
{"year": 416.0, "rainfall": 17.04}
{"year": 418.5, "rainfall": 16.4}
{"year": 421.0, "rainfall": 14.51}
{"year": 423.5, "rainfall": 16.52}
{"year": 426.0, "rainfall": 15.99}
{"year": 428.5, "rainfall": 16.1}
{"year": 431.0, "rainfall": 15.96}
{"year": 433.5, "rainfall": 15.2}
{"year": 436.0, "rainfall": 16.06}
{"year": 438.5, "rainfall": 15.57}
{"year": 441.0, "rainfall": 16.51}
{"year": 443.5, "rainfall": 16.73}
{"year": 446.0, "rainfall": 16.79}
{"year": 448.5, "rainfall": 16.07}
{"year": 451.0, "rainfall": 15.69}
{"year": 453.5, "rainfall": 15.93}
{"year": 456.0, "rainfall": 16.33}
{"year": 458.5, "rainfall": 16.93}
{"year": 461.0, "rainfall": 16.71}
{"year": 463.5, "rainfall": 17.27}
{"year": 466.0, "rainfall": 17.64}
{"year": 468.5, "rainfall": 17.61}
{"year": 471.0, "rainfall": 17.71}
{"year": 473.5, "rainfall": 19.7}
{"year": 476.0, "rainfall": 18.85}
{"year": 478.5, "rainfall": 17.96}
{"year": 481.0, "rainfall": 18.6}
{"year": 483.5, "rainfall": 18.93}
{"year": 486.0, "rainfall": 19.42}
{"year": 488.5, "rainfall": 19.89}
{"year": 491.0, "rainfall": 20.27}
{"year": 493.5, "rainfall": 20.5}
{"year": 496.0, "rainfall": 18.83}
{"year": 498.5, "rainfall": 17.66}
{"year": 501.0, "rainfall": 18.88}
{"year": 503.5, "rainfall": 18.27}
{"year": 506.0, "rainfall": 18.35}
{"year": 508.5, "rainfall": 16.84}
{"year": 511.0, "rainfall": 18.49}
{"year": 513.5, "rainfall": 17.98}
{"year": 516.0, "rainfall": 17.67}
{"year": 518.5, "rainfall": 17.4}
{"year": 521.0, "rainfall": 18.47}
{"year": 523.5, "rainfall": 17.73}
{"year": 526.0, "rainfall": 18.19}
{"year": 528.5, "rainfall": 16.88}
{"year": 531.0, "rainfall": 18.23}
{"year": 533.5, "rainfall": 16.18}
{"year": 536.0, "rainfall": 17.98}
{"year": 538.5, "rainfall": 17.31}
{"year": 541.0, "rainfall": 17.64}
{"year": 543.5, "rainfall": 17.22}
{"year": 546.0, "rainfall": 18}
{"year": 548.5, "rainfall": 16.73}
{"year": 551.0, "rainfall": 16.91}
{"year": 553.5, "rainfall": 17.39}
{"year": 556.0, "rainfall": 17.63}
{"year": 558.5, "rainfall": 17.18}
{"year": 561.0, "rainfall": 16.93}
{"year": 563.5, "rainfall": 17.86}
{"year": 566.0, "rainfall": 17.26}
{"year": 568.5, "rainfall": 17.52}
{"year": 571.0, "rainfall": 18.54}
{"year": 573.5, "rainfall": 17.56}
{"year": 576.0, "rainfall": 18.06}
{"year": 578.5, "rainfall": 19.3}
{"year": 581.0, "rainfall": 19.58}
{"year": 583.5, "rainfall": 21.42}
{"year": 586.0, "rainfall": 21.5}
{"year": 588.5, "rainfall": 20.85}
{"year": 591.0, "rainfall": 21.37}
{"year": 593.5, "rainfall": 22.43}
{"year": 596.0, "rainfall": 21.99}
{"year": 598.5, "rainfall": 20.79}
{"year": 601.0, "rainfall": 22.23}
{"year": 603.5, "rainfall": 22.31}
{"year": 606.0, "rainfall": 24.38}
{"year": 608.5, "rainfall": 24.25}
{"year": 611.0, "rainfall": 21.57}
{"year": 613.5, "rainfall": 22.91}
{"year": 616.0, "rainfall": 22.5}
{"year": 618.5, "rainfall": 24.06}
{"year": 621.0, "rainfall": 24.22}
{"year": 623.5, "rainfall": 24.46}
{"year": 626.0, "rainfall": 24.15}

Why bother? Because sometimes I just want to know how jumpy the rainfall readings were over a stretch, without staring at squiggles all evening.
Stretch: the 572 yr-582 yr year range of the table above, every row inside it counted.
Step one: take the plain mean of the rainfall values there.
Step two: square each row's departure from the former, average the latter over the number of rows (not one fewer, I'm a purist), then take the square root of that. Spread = 0.84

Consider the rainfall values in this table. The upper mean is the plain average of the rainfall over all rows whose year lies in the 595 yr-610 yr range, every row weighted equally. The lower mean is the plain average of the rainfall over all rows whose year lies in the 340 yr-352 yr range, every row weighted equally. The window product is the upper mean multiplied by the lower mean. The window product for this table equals 328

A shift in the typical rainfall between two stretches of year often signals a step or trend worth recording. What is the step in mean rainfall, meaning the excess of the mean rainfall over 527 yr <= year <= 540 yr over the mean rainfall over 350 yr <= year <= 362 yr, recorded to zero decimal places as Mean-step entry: 3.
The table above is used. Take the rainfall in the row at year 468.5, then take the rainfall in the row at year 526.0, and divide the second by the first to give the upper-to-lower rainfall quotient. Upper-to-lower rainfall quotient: 1.0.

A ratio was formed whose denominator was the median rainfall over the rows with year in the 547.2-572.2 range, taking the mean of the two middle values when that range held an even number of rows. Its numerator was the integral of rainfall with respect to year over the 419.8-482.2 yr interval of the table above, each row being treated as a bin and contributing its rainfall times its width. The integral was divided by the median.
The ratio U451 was 60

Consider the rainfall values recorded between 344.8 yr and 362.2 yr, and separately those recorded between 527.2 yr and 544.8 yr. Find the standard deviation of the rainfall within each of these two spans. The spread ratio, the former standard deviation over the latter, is 1.1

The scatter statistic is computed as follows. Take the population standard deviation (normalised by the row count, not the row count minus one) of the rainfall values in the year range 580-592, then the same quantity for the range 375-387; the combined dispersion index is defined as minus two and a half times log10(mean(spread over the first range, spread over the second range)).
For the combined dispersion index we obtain 0.76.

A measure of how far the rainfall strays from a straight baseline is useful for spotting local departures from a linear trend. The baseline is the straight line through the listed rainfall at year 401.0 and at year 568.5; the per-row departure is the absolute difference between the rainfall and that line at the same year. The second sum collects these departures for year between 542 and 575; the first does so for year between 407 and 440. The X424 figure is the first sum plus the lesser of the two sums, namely 15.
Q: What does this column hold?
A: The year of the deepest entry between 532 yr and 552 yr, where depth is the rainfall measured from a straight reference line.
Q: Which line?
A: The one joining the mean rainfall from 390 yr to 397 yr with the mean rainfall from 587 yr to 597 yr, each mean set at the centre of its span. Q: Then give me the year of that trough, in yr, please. 548.5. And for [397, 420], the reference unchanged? 408.5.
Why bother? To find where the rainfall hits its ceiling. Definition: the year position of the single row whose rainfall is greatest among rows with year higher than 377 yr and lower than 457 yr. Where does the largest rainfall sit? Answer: 416.0 yr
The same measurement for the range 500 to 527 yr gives 501.0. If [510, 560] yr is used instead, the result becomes 511.0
